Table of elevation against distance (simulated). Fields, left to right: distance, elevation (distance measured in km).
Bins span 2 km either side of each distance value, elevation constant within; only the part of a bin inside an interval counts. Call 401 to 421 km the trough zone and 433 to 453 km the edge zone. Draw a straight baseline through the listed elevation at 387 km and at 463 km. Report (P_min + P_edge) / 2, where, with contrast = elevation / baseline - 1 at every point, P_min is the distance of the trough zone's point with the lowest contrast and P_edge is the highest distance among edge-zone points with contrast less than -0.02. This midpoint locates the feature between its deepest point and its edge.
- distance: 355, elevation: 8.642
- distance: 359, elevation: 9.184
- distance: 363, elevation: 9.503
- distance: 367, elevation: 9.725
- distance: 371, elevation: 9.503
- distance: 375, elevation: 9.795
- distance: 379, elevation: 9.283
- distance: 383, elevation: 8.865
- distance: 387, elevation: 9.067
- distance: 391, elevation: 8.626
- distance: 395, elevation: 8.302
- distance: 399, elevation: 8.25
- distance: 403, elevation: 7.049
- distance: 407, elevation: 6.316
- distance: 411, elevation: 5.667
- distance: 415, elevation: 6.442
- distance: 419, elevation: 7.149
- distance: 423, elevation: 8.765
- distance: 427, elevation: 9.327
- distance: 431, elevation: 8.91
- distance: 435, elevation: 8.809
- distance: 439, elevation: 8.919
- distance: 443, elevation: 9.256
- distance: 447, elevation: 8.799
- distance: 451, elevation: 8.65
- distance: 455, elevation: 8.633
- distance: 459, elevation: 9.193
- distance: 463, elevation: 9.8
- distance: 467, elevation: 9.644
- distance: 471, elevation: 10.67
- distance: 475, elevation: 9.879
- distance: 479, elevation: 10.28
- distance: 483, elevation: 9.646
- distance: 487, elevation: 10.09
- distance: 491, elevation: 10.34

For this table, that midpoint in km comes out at 431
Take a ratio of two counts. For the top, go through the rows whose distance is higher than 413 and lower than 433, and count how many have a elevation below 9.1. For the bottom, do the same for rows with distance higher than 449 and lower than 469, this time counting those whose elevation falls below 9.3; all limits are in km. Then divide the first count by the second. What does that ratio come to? 1.3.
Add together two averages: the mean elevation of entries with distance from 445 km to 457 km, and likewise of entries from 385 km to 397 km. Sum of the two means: 17.4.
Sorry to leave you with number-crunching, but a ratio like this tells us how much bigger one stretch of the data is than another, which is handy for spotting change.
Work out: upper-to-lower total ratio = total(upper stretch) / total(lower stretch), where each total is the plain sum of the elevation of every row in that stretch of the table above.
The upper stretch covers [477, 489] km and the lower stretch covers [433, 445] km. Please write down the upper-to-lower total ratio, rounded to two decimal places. 1.11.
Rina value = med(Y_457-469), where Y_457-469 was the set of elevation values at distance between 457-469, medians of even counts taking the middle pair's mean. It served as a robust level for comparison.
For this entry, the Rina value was 9.6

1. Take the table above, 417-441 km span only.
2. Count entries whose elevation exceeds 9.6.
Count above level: 0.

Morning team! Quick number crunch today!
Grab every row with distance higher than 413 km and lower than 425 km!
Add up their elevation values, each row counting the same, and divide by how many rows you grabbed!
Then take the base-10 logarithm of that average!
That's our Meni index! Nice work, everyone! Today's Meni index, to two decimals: 0.87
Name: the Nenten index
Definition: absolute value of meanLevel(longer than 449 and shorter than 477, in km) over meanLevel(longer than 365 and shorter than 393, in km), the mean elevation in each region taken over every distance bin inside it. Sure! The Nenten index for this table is 1.02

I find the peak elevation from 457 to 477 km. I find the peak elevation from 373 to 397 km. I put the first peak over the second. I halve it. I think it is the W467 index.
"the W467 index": 0.545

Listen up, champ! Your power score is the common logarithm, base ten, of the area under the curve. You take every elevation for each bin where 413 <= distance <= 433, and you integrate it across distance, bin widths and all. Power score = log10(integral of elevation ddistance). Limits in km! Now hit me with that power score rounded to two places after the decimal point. 2.21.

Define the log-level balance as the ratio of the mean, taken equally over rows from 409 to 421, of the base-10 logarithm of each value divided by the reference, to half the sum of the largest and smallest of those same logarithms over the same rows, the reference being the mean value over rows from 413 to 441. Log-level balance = 0.99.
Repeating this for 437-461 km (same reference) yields 0.95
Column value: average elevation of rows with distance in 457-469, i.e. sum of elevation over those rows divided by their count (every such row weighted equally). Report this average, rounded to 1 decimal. 9.5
